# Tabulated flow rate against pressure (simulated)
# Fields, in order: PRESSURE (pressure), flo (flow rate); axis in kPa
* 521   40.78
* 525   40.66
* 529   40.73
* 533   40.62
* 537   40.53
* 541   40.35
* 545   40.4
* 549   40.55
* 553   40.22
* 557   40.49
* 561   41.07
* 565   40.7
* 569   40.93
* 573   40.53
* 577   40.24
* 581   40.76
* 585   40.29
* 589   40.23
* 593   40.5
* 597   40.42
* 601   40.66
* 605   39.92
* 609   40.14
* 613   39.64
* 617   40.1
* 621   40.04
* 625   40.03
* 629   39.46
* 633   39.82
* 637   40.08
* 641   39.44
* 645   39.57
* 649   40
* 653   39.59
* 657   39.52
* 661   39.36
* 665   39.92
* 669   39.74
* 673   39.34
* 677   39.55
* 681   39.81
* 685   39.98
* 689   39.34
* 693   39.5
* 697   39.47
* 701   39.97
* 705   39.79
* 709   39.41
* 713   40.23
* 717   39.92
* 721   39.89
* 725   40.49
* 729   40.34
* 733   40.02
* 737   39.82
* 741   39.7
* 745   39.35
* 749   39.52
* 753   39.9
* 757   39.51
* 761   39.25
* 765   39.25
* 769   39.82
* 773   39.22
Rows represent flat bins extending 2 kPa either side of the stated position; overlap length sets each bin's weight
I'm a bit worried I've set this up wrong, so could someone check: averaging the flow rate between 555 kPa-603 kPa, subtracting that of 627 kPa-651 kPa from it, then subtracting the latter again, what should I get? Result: -38.9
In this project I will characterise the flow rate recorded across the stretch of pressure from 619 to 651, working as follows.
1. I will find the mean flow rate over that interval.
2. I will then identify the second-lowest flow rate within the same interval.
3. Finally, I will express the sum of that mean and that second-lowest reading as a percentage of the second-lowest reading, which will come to 201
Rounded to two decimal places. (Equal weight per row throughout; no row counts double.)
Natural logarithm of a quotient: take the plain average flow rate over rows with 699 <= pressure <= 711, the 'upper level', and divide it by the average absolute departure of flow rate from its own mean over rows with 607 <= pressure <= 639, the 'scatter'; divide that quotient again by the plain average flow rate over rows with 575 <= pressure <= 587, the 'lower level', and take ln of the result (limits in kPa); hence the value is 1.57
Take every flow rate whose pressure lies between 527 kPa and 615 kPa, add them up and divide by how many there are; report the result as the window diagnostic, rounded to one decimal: 40.5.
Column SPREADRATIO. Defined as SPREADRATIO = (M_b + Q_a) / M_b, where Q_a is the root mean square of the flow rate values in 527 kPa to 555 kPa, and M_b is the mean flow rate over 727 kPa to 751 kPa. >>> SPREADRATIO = 2.02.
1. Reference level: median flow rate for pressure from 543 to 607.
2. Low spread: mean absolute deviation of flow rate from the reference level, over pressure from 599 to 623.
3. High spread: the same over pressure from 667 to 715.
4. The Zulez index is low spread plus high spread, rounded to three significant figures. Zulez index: 1.28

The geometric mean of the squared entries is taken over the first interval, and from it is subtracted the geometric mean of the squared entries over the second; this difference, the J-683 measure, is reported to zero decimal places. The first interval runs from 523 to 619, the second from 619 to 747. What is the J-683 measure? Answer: 55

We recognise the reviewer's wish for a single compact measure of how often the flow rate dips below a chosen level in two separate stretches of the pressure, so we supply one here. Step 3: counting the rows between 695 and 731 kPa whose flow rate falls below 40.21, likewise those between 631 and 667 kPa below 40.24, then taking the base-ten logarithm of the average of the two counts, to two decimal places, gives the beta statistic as 0.88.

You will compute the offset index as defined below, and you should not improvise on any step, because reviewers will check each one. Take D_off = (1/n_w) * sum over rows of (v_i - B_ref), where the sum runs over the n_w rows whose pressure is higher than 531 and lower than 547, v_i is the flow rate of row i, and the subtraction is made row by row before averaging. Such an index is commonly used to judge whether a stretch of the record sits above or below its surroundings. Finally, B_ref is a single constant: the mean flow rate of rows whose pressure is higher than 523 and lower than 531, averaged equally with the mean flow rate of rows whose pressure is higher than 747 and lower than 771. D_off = 0.4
